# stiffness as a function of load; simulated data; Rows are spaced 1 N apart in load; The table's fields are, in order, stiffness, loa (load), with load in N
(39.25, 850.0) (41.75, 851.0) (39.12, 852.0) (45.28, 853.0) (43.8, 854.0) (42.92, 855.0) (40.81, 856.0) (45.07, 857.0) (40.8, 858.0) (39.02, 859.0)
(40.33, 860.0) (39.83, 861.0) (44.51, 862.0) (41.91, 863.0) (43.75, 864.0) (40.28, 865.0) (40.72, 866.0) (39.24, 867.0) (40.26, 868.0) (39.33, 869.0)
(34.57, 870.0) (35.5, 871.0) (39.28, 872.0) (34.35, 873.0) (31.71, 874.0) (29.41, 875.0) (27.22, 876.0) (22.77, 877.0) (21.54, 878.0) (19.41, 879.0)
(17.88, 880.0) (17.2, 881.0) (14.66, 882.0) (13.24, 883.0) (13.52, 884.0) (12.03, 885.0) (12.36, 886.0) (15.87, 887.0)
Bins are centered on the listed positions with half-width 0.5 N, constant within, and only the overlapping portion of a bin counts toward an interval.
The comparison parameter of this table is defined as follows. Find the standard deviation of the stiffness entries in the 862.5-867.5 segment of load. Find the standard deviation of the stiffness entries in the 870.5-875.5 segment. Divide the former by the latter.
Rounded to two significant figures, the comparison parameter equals 0.46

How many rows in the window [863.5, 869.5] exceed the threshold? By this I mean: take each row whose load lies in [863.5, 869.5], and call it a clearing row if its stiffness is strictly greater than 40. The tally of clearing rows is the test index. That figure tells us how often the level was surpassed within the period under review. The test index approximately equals 4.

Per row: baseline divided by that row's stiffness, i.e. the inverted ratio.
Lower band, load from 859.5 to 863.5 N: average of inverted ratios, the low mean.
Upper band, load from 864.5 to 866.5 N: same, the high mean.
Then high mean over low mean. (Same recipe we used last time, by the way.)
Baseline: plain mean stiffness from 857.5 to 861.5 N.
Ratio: 1.0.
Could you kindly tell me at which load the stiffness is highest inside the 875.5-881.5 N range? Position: 876.0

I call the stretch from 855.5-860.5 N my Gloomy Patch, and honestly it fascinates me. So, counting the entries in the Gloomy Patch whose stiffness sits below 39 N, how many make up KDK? 0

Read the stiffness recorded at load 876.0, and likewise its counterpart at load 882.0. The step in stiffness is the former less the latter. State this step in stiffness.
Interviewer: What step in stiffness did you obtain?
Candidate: 13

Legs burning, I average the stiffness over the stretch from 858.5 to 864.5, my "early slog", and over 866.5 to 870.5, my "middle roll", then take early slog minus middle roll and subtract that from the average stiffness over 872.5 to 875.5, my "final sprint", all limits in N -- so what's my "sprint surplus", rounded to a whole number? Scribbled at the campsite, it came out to 29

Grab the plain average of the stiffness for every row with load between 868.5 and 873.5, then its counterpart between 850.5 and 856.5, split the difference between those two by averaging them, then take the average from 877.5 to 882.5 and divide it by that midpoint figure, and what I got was 0.46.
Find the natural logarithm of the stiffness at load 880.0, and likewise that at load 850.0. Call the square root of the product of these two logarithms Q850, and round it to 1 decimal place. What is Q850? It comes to 3.3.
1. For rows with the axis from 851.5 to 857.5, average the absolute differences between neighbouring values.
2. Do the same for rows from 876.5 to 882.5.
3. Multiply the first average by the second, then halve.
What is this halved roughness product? 2.4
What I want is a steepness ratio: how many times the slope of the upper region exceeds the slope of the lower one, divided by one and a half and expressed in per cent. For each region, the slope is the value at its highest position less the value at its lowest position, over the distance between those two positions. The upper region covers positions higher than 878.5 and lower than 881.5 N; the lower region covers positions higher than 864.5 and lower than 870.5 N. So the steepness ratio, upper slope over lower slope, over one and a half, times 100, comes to 65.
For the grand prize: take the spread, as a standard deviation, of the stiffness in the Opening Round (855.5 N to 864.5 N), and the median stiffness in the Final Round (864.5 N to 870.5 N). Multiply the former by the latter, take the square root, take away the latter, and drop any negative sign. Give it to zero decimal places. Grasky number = 31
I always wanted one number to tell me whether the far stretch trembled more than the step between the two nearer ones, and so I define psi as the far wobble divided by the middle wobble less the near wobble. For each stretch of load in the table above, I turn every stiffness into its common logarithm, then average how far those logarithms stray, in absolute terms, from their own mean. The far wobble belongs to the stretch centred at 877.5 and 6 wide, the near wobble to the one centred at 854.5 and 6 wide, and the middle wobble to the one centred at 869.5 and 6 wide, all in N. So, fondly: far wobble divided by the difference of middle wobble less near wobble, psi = 18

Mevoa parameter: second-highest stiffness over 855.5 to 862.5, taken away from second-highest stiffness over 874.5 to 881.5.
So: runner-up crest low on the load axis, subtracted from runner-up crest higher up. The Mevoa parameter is -17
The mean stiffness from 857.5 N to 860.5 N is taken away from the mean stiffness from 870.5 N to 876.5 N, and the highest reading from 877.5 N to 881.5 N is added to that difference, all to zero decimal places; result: 14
